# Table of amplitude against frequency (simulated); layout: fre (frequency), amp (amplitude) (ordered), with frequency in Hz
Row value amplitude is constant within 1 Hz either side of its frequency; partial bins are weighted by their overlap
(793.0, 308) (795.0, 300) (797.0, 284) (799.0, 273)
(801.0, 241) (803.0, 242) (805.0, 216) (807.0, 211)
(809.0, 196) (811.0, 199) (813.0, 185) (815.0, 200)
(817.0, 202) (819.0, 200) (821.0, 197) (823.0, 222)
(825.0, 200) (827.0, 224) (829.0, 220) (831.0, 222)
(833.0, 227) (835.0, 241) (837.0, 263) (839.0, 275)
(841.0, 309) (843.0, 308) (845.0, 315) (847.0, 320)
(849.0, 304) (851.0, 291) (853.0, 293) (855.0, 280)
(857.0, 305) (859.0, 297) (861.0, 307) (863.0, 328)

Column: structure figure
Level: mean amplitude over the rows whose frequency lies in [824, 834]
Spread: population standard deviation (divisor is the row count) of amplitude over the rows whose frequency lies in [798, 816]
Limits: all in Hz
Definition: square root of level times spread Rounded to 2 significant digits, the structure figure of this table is 76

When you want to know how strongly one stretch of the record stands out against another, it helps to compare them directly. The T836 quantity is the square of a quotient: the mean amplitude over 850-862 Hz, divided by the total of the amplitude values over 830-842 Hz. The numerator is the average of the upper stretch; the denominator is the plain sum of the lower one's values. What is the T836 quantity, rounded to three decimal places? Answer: 0.037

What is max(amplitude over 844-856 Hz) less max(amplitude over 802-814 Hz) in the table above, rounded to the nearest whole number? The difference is 78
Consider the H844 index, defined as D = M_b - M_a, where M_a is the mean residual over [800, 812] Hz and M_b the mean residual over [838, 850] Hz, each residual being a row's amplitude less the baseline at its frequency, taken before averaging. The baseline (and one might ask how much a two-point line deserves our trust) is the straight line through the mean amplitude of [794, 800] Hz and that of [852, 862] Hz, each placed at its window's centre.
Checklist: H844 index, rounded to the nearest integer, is 81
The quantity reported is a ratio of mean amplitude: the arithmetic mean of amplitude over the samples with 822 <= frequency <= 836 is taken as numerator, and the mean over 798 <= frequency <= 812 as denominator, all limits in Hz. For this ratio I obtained 0.99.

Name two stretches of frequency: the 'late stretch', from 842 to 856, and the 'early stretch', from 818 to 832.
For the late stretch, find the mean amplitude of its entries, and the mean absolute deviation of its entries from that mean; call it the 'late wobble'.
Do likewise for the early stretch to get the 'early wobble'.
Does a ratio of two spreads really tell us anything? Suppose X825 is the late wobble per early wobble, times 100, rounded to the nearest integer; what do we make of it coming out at 103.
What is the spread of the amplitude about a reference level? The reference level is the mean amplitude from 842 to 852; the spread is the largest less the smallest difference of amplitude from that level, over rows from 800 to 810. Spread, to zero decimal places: 46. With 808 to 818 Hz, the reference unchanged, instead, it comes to 17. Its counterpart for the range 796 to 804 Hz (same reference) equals 43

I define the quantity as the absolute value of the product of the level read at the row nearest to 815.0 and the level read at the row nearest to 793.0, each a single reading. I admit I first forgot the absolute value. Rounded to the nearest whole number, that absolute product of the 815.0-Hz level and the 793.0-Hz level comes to 61600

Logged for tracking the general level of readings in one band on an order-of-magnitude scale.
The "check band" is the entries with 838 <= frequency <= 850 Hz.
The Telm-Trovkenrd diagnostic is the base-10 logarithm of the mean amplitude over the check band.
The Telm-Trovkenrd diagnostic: 2.48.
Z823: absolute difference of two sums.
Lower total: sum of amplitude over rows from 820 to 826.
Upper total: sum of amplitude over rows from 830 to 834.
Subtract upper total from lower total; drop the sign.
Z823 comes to 170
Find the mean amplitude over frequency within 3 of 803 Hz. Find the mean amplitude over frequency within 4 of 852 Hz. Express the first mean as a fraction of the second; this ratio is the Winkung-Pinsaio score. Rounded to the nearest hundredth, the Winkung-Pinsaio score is 0.80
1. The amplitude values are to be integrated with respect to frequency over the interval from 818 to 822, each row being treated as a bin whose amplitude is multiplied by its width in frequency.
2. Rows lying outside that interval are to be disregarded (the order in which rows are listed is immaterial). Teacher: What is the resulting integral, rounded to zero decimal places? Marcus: 794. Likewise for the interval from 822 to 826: 844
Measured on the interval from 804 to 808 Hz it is 854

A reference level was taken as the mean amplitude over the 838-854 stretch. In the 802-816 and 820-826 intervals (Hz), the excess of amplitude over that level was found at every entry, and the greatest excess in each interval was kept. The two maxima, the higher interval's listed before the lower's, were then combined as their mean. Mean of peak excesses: -70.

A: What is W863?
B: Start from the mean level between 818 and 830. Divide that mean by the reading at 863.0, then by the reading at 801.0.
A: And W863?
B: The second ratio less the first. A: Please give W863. 0.23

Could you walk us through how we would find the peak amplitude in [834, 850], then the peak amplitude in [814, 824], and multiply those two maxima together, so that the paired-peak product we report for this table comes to 71040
